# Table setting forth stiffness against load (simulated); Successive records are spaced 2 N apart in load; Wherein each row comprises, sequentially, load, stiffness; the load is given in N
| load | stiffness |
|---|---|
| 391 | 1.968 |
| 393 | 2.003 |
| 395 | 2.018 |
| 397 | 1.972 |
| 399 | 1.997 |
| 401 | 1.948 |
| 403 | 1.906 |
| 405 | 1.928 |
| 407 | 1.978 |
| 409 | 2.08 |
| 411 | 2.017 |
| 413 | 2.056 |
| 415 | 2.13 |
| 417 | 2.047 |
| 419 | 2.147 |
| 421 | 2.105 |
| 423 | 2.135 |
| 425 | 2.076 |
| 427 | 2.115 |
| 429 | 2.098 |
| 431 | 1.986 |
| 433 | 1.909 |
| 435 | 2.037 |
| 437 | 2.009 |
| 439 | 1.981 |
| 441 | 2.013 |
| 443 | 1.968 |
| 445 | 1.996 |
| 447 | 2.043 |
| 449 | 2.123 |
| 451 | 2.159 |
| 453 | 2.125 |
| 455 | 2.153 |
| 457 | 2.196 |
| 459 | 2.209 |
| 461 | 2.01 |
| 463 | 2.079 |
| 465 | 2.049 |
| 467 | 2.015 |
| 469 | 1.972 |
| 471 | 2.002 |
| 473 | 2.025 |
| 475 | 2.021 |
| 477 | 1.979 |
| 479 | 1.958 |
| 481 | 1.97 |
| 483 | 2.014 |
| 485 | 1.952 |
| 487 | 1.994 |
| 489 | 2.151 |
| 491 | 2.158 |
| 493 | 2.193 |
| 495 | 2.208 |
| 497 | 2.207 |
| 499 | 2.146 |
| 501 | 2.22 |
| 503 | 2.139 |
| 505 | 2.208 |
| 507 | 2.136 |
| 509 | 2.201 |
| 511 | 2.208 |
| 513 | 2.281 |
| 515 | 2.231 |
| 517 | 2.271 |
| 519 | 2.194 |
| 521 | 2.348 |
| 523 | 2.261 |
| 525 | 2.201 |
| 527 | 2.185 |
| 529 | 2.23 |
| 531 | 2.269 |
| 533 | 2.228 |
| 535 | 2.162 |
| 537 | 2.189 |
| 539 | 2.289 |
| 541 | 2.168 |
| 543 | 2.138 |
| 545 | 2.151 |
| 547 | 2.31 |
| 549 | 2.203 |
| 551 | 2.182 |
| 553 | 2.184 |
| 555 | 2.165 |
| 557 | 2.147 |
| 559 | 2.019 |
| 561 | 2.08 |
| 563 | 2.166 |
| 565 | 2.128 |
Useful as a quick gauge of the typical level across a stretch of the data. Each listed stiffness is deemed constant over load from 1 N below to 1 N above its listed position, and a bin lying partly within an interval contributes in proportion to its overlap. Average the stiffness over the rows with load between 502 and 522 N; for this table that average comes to 2.22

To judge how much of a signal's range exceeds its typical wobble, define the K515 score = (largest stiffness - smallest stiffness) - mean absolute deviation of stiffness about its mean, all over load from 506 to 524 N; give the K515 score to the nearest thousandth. 0.164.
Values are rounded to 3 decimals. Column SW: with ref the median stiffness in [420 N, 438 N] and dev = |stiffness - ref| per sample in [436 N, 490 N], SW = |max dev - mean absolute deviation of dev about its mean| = 0.108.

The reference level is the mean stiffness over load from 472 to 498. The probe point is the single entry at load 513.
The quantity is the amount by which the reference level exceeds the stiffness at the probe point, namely -0.22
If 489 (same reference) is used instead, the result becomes -0.09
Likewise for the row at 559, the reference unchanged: 0.04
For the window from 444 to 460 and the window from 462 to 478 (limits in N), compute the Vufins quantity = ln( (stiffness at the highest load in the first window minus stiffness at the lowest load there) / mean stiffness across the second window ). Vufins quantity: -2.2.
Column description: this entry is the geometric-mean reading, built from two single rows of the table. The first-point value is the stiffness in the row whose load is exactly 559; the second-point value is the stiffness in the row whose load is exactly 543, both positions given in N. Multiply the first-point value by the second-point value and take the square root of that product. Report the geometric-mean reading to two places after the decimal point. 2.08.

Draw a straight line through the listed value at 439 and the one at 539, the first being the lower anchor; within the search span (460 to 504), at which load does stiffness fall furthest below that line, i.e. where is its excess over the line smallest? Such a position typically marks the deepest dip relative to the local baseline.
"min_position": 485 N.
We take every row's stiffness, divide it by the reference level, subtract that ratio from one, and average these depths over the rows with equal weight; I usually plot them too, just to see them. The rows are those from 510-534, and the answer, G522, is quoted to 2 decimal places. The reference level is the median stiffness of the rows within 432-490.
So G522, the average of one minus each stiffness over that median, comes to -0.11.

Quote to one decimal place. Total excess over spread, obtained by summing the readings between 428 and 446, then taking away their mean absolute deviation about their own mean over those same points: 18.0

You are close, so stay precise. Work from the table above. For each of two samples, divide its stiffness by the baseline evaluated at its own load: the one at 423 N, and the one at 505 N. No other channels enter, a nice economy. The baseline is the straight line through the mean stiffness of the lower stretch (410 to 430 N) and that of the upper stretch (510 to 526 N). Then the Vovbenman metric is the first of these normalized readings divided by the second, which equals 1.03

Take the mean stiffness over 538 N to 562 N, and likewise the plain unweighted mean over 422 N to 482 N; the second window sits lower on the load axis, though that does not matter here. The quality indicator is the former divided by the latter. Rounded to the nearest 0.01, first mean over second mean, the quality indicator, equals 1.06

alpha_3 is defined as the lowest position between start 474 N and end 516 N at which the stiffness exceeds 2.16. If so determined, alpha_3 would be 493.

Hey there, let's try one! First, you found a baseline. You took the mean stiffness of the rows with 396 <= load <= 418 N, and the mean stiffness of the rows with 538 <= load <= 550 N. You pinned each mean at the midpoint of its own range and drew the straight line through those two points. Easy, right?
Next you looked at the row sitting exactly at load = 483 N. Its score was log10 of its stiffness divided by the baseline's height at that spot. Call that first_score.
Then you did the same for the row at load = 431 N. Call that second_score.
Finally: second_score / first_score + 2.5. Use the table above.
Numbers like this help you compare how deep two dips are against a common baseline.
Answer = 3.0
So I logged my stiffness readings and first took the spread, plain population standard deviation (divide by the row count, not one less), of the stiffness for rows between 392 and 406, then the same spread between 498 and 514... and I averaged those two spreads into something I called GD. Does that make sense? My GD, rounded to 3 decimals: 0.043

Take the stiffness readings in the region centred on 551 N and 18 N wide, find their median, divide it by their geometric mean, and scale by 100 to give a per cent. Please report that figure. 100.0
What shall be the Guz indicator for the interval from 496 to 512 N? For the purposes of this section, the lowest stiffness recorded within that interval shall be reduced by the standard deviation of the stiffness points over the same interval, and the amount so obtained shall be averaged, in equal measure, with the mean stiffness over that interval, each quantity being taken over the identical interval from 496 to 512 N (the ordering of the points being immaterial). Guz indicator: 2.14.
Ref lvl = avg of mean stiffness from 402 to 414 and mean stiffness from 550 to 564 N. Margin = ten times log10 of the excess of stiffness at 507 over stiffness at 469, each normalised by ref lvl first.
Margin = -11.0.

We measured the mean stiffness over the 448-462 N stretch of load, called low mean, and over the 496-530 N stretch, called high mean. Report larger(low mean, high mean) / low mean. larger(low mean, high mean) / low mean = 1.04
